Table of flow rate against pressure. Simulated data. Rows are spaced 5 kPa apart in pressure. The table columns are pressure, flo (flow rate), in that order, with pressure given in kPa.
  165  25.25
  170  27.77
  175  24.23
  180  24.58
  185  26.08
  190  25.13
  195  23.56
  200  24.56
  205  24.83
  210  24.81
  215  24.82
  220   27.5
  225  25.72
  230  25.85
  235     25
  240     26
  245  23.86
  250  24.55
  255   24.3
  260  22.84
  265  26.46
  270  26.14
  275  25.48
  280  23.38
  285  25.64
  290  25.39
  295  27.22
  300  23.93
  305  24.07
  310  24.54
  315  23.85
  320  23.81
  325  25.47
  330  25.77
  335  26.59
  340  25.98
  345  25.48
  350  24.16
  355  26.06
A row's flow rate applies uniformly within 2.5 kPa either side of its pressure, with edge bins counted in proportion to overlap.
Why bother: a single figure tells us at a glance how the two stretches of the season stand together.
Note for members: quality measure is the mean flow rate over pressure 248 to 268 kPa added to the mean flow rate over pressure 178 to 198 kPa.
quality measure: 49.4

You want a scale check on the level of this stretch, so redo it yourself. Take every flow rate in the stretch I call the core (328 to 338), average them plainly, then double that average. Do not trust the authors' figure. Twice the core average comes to 52.4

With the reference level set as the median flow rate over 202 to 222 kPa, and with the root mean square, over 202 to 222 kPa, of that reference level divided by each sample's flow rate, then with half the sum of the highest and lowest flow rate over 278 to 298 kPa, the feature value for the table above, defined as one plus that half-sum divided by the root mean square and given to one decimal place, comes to 26.9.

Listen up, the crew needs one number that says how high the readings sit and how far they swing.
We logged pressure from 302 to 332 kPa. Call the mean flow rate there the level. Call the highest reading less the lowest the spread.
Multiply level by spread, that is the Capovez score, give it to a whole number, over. 48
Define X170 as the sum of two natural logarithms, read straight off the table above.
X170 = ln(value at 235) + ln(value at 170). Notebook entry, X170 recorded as 6.54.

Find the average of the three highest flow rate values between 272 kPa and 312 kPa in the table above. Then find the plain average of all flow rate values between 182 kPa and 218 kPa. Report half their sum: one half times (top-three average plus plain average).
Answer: 25.5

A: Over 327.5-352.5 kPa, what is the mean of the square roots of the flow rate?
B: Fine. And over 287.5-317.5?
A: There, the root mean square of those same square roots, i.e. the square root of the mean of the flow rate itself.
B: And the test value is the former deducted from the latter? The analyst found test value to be -0.08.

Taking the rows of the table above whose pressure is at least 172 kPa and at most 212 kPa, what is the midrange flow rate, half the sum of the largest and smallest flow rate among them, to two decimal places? 24.82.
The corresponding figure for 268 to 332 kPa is 25.30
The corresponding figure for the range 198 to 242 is 26.03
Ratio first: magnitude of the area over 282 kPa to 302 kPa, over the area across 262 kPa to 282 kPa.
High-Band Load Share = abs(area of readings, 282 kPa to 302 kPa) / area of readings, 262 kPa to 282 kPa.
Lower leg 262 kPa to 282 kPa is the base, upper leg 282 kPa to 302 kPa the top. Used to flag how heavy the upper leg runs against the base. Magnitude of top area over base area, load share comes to 1.01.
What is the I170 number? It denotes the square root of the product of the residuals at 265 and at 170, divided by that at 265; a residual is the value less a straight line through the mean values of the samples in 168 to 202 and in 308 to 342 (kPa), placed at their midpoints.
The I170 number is 1.41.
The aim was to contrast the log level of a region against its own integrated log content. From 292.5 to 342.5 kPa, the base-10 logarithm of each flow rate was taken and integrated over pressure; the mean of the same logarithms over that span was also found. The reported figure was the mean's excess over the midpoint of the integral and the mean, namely -34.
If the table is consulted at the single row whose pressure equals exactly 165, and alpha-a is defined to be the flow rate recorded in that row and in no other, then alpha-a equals 25.25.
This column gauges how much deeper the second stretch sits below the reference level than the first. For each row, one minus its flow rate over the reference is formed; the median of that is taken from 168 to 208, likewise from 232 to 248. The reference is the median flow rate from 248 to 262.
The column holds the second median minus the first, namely -0.012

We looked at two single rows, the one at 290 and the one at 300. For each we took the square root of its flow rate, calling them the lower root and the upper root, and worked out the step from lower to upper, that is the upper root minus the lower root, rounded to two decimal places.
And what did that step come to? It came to -0.15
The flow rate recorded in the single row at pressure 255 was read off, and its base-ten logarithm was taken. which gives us 1.39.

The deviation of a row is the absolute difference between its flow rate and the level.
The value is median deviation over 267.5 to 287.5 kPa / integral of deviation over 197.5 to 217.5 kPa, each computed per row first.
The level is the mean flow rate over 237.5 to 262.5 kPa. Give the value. 0.14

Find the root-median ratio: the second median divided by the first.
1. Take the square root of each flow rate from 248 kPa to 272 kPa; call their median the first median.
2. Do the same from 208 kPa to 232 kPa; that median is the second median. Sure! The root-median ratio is 1.02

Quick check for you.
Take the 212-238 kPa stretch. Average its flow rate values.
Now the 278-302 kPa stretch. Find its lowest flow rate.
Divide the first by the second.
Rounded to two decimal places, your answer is 1.10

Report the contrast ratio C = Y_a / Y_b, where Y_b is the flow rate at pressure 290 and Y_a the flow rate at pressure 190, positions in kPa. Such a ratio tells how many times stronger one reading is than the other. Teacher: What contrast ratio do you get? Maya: 0.99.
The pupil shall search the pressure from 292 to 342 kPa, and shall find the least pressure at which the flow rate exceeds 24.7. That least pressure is 295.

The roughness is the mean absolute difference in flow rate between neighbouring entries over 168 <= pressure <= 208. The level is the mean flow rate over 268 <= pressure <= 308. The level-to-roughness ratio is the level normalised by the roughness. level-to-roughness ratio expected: 19.2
